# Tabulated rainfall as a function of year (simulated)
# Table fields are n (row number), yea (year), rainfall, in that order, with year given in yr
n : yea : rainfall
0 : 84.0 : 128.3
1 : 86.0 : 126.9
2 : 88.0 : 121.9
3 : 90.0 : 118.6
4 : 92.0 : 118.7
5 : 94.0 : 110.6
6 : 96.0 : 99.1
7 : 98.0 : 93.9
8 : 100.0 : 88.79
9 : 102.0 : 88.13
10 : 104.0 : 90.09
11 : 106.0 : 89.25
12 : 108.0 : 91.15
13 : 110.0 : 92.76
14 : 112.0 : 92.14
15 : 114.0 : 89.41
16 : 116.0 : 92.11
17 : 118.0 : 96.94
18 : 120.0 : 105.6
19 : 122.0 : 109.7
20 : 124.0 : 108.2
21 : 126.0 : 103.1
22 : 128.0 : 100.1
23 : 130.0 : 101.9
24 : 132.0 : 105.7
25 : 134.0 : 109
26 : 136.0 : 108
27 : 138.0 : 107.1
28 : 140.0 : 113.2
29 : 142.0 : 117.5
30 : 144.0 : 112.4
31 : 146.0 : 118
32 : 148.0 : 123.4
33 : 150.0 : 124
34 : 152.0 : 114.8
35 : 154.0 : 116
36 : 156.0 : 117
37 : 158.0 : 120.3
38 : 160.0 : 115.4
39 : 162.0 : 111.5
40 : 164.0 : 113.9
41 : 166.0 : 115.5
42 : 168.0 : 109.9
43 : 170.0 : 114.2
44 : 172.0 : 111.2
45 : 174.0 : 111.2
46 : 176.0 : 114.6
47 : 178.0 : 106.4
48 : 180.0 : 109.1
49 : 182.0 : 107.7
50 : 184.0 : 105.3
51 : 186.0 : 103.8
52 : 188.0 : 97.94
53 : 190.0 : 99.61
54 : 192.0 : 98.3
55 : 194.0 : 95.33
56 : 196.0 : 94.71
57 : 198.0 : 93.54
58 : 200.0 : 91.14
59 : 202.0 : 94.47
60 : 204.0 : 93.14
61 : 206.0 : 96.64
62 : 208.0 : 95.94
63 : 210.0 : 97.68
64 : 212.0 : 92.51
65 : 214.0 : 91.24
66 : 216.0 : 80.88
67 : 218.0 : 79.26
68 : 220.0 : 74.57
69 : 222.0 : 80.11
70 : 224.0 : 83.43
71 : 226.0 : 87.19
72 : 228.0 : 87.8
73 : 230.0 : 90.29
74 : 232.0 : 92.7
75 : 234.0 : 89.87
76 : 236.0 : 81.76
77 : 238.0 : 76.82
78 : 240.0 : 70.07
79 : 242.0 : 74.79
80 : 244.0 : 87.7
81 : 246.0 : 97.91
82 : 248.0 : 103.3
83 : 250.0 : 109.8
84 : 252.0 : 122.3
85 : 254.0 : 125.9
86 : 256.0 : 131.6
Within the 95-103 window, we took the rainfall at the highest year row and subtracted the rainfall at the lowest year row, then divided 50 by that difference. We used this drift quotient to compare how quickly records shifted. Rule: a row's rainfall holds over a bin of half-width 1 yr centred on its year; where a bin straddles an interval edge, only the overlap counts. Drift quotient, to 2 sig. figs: -4.6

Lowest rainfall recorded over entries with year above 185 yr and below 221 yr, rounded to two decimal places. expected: 74.57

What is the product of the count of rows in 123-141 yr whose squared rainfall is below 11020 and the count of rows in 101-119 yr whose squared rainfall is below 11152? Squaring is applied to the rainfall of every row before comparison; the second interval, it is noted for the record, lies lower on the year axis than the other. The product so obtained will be 27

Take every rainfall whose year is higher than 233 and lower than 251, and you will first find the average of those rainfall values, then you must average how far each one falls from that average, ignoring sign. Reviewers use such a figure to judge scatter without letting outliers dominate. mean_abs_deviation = 10.9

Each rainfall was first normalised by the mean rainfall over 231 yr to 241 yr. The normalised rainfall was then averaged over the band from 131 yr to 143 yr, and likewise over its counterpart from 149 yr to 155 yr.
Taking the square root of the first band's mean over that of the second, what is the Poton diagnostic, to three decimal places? 0.965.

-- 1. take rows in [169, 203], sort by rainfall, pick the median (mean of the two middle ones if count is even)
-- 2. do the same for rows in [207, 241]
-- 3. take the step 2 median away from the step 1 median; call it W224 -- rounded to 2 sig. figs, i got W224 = 17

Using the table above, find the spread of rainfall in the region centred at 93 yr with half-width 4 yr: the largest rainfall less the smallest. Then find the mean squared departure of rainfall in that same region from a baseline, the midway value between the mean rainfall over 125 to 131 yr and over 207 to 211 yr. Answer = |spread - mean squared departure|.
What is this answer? 201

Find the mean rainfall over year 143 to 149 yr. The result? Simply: 118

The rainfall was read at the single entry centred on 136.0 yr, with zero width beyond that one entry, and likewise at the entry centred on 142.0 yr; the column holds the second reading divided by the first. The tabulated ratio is 1.09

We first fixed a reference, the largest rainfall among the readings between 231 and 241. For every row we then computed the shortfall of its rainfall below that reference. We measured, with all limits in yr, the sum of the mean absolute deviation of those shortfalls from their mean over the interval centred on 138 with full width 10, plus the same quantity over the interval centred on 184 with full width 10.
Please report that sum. 6.6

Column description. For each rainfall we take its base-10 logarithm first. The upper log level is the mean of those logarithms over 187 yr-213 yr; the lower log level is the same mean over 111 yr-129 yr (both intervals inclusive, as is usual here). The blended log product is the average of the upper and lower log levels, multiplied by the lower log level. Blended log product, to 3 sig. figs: 3.97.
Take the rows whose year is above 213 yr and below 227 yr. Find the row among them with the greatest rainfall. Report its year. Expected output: 214.0 yr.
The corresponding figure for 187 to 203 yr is 190.0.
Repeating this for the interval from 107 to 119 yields 118.0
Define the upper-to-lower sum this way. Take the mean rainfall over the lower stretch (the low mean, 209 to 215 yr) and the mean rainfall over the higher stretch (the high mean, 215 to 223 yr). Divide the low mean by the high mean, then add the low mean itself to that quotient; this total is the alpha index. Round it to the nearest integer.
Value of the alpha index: 95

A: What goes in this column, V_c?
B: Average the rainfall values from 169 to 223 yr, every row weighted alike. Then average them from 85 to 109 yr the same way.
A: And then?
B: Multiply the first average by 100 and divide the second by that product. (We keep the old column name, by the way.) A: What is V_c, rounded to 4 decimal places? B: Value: 0.0106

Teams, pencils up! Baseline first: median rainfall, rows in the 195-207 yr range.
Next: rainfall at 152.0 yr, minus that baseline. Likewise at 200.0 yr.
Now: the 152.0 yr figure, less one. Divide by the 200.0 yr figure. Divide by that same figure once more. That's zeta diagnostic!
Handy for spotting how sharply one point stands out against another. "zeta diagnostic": 2.41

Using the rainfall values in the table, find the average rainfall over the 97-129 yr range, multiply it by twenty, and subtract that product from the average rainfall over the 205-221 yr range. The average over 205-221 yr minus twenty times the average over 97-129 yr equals -1826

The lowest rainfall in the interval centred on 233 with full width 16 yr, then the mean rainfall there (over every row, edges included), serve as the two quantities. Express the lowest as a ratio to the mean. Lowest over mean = 0.829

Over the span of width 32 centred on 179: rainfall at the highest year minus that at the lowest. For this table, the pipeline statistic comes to -19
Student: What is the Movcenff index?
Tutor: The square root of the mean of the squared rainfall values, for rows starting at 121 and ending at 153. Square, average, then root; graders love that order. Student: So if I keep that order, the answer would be 111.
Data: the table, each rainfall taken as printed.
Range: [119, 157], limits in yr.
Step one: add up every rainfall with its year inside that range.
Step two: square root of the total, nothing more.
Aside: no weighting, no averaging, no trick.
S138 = 46.0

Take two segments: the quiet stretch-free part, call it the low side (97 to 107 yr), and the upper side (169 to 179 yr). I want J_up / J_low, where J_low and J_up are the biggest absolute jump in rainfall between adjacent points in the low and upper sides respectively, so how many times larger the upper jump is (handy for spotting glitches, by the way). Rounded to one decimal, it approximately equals 1.6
